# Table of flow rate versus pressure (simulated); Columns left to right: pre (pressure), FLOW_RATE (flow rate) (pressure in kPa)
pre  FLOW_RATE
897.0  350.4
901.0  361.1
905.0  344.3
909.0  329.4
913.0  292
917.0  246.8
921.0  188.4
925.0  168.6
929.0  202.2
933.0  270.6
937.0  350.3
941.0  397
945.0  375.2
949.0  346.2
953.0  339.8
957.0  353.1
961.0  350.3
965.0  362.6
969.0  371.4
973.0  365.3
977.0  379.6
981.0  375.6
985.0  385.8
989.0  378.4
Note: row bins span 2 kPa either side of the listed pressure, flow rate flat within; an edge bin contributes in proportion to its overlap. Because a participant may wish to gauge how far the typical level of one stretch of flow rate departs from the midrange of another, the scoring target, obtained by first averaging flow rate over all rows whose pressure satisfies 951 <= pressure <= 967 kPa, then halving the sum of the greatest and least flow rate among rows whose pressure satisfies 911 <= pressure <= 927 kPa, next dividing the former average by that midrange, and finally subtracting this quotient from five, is 3.47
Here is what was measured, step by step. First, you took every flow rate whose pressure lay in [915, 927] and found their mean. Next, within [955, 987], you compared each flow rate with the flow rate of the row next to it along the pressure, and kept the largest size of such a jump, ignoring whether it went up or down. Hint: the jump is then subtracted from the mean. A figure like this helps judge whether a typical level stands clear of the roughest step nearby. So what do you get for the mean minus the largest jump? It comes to 187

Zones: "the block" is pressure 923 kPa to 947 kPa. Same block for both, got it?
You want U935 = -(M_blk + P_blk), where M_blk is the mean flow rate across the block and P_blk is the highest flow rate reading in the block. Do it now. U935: -691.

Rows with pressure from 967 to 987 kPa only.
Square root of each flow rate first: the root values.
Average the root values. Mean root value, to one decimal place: 19.4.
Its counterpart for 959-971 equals 19.0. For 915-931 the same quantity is 14.2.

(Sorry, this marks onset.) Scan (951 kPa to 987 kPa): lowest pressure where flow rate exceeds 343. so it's 957.0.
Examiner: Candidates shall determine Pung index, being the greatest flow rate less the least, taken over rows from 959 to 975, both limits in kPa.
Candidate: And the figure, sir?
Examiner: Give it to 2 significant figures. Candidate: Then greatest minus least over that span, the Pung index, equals 21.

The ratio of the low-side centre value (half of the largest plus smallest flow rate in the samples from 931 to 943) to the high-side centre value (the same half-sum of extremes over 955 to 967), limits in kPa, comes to 0.94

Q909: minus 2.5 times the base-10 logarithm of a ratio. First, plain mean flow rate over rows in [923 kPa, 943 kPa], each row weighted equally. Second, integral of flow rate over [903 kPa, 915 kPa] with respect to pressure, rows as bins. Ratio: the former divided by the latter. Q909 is 2.9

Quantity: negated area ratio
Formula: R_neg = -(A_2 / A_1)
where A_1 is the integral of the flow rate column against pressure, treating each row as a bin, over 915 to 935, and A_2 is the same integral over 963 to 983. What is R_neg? -1.7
